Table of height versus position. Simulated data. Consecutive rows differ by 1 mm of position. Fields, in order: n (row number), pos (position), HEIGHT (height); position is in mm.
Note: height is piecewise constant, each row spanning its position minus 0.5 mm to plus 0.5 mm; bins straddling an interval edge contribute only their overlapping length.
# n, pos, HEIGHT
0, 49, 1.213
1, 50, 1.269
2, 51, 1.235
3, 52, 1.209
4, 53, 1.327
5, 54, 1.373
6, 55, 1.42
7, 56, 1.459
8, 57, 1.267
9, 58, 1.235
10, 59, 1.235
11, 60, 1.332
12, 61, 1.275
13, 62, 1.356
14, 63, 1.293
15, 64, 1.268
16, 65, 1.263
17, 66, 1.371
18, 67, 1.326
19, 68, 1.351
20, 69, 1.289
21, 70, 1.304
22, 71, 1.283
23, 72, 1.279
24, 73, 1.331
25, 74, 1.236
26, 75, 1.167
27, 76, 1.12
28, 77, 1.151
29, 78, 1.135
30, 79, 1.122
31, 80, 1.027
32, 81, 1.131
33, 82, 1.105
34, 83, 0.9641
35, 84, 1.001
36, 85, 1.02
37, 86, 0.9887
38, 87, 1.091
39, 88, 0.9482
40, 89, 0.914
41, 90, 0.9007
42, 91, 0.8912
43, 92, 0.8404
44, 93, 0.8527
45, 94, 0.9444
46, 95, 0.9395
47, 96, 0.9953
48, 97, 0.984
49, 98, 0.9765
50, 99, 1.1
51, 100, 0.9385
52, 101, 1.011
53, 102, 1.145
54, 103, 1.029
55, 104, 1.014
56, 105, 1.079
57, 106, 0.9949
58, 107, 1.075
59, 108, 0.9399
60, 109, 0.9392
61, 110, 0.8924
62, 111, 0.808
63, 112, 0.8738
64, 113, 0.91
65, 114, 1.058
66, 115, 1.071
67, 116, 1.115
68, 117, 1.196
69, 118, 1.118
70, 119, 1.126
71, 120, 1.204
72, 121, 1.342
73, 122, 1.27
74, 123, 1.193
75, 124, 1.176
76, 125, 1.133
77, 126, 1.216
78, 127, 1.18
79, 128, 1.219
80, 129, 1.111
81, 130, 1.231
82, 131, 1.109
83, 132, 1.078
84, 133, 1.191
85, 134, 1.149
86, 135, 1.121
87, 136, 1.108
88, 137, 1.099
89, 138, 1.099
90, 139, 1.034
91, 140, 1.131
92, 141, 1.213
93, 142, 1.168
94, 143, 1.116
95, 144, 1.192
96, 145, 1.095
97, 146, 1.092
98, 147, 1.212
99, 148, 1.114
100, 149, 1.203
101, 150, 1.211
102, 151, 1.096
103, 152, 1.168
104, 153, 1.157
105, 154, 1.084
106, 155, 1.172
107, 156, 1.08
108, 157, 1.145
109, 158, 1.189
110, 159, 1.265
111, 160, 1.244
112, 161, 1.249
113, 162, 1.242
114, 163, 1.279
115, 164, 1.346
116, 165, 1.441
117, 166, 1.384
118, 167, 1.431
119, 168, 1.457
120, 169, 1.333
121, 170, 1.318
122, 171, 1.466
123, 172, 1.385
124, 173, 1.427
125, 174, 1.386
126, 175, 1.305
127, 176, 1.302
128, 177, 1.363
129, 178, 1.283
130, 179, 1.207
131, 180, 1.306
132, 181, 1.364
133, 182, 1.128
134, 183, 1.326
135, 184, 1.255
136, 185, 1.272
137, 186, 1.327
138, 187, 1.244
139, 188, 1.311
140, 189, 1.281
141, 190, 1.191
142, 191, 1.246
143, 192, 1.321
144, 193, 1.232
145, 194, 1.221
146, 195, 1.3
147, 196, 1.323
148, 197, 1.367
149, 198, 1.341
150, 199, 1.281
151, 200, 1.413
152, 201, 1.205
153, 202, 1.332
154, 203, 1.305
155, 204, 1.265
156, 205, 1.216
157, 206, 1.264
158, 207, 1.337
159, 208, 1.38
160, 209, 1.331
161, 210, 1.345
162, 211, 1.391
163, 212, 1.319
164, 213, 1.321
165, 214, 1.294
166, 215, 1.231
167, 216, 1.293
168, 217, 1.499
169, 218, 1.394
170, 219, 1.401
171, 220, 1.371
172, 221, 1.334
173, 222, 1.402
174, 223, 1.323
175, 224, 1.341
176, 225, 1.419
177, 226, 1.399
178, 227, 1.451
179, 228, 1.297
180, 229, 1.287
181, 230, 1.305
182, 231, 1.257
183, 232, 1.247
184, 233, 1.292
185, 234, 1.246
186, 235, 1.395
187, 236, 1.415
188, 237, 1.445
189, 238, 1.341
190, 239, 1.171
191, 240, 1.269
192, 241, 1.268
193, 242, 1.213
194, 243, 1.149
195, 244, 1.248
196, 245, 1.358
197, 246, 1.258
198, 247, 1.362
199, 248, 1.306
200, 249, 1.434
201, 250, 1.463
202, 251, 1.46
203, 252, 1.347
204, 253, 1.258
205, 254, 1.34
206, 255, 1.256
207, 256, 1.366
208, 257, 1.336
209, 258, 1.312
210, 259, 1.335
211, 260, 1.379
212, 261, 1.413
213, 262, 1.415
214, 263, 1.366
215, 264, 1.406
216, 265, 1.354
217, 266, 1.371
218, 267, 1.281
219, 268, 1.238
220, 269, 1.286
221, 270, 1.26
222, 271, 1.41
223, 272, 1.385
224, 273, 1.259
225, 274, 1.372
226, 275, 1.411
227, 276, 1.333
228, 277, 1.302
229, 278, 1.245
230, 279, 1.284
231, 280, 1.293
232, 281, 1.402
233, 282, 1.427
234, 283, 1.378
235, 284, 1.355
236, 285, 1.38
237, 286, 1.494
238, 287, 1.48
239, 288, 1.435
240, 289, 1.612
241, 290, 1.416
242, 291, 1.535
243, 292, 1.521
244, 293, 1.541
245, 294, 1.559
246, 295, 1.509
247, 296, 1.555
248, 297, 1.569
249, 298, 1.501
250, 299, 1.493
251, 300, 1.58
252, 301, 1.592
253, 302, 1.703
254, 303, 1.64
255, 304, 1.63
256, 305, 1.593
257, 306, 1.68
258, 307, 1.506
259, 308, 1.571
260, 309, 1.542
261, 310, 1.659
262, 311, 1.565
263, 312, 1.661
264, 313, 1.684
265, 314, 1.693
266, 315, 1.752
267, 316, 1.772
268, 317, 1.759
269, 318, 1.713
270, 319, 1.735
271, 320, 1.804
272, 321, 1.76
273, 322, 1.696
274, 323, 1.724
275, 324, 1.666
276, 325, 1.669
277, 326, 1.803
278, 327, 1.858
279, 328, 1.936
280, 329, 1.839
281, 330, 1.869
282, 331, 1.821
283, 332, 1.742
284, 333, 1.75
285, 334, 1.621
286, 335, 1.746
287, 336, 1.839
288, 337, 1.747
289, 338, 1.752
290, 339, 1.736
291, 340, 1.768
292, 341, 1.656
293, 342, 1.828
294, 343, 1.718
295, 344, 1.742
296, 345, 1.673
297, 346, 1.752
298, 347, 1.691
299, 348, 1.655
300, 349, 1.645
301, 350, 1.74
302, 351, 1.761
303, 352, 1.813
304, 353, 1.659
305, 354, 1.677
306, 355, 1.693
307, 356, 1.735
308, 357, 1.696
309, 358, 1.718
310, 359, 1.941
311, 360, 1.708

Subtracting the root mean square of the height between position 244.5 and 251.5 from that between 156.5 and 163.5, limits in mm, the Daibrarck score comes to -0.148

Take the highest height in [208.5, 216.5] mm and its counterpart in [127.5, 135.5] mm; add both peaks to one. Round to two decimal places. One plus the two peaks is 3.62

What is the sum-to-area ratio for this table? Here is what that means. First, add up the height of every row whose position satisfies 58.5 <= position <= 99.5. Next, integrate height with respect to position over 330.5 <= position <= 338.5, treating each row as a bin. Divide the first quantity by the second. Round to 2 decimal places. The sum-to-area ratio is 3.29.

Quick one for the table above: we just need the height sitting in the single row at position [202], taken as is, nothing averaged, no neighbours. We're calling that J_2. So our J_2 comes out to 1.332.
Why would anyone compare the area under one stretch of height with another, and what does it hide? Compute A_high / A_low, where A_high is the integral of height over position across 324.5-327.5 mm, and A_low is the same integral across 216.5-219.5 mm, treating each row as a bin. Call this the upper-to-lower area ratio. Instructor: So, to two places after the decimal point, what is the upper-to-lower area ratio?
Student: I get 1.24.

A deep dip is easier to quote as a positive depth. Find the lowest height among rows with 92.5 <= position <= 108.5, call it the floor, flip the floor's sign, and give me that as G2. -0.853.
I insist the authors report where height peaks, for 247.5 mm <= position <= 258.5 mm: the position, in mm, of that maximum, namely 250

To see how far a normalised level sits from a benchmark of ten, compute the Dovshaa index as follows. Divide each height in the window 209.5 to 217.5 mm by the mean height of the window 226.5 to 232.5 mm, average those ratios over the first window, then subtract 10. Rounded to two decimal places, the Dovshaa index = -8.98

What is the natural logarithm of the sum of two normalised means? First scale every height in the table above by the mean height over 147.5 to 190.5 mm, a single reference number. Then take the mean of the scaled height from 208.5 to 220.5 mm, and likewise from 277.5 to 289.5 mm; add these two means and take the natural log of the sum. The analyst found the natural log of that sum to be 0.77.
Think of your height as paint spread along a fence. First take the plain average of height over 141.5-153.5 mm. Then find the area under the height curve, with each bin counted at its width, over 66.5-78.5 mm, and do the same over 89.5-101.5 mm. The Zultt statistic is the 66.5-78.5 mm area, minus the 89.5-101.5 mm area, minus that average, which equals 2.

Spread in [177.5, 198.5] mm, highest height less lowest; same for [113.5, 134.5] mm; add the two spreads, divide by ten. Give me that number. 0.052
